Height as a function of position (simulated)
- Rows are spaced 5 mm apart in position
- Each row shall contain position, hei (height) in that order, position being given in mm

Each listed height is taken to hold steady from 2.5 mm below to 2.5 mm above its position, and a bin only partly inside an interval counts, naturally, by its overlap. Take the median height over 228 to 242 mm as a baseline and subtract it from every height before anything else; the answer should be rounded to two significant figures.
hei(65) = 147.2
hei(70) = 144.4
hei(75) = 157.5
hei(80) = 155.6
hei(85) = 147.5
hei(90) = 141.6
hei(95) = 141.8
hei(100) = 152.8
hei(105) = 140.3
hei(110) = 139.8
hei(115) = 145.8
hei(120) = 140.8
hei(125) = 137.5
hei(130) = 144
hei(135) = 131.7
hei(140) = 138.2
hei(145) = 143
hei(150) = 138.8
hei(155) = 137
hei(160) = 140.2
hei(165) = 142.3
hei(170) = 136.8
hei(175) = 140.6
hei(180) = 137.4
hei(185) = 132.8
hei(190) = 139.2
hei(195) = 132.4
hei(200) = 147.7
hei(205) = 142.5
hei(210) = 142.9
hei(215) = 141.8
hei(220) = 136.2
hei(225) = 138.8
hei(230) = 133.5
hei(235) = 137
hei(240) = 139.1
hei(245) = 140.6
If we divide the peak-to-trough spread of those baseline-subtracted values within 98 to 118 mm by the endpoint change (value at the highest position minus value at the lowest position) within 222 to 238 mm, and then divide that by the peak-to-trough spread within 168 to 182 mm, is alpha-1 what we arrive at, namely -1.9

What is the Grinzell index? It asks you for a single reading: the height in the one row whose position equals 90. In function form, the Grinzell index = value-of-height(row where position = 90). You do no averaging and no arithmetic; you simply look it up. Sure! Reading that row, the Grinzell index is 141.6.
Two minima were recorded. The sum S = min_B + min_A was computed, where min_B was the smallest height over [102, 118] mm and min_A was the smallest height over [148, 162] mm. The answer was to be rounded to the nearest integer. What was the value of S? 277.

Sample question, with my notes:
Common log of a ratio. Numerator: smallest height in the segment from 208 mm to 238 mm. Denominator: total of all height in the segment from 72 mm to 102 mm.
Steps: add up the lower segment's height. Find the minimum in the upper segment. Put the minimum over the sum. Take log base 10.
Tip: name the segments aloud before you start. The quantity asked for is -0.827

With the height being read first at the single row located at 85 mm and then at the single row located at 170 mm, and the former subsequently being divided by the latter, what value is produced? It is 1.08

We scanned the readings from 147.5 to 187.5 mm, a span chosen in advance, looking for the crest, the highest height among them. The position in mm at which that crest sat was 165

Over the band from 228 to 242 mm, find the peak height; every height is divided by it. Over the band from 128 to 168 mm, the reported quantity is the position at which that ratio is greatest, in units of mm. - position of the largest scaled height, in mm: 130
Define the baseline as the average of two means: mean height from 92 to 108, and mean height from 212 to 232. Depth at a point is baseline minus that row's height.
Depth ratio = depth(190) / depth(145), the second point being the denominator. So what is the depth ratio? -1.2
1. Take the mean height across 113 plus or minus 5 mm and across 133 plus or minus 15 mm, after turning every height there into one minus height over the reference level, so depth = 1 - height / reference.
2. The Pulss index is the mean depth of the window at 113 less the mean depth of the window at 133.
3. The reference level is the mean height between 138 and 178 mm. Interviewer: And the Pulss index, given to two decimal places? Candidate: -0.03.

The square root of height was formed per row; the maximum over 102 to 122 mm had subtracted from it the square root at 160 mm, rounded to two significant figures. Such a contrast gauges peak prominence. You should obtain 0.23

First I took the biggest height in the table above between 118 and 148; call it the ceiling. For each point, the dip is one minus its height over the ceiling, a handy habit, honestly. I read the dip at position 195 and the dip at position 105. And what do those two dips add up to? 0.11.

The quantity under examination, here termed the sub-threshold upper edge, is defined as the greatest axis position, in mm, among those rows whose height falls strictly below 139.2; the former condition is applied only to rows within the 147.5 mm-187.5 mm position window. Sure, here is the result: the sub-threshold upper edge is 185 mm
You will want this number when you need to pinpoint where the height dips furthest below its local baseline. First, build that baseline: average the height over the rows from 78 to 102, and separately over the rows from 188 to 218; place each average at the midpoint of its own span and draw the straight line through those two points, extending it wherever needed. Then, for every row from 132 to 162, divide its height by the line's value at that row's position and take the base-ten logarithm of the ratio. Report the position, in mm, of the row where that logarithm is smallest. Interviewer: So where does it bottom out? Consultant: 135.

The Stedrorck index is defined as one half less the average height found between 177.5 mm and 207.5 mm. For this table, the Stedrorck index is -138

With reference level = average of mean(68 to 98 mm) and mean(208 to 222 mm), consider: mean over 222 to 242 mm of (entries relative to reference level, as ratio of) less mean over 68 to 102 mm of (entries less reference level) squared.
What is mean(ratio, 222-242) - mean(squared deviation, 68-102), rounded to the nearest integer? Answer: -57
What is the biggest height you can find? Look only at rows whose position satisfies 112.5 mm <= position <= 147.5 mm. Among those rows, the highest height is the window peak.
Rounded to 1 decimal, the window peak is 145.8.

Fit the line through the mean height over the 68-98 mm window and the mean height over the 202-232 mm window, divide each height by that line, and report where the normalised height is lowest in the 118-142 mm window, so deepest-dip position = 135 mm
